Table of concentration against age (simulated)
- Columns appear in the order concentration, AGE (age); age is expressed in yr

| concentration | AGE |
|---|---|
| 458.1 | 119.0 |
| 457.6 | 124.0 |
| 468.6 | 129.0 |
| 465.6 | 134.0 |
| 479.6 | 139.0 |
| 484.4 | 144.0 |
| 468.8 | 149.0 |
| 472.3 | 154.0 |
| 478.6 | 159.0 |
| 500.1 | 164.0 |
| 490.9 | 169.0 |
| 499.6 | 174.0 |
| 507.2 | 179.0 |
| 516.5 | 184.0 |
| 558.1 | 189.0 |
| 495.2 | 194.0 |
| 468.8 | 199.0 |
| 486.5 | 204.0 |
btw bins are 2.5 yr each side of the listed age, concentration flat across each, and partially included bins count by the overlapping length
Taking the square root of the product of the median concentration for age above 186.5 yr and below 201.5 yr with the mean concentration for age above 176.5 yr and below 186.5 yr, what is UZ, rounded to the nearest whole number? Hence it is 503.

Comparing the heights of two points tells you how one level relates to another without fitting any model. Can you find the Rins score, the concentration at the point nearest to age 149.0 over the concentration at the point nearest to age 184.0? 0.91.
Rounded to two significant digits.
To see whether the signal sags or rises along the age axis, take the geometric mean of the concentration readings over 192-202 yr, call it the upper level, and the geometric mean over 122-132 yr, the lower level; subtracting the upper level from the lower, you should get -19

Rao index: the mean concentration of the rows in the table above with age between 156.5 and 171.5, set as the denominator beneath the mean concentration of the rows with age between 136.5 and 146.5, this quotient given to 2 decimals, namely 0.98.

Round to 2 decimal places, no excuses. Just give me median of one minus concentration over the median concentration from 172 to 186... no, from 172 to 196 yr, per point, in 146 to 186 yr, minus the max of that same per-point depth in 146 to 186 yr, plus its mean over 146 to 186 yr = -0.02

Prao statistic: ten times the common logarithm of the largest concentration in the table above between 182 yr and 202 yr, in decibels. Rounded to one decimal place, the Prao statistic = 27.5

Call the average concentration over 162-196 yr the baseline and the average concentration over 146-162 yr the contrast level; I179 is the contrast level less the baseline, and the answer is -36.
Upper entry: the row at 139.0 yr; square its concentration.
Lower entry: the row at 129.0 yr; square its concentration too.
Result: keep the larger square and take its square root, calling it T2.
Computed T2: 480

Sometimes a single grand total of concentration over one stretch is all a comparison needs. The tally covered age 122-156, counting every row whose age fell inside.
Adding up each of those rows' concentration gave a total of 3297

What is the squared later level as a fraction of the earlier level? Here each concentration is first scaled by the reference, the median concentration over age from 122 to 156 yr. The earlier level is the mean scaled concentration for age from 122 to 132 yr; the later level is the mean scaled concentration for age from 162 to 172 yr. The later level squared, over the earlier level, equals 1.13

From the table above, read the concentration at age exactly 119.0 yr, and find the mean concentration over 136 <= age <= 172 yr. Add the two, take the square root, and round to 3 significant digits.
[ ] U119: 30.7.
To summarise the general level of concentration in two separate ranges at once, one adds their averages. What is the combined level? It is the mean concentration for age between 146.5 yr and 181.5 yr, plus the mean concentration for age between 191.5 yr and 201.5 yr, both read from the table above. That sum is 970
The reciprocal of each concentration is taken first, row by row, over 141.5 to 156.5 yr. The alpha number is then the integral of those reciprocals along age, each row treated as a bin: 0.032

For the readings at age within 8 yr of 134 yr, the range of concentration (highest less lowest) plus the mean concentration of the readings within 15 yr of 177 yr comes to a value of 526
